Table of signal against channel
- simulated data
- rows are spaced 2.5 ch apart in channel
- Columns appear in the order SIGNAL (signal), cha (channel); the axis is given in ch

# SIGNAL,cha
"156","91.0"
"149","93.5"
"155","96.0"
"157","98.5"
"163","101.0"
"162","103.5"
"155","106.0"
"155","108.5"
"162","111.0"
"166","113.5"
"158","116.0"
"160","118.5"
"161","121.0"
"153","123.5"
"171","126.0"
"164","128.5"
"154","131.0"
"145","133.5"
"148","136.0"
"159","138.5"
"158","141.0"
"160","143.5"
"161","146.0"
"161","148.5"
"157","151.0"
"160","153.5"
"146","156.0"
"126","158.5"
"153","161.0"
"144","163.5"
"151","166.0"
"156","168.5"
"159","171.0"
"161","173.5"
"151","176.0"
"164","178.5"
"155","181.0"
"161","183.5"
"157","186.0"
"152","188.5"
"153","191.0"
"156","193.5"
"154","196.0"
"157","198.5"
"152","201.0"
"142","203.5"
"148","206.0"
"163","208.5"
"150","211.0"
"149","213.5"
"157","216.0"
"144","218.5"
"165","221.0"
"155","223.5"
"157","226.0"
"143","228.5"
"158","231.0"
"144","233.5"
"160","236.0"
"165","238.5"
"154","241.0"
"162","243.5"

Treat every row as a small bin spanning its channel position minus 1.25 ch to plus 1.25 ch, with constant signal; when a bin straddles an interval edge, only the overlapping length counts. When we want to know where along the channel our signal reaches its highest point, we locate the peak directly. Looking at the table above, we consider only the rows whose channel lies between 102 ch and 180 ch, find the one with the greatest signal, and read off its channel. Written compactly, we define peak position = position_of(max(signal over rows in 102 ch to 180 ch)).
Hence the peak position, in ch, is 126.0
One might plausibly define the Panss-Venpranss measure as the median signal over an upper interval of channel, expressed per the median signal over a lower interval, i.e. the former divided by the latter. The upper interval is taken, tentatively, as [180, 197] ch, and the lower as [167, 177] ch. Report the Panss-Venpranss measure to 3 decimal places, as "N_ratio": 0.984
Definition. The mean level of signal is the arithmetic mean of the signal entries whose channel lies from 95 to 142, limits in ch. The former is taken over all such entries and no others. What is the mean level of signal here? 158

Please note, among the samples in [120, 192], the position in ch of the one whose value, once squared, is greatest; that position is 126.0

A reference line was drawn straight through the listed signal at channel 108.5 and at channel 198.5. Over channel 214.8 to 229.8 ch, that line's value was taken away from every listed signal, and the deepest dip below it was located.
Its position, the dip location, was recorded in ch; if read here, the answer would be 228.5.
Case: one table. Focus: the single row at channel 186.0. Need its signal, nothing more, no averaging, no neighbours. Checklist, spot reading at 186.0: 157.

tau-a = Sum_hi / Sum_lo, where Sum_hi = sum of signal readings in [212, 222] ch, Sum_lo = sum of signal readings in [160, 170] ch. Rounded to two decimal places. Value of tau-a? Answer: 1.02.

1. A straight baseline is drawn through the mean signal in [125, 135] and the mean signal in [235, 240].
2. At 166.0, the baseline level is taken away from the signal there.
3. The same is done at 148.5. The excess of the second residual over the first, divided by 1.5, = 7.1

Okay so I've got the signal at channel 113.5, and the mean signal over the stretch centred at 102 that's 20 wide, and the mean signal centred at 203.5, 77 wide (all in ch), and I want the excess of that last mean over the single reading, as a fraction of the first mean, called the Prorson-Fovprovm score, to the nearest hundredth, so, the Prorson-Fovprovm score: -0.07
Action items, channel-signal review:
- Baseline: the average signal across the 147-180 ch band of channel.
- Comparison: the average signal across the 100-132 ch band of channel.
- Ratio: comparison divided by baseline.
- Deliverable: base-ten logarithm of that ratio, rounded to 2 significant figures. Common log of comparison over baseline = 0.020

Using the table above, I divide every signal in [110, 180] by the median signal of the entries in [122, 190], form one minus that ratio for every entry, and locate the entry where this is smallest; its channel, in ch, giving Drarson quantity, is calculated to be 126.0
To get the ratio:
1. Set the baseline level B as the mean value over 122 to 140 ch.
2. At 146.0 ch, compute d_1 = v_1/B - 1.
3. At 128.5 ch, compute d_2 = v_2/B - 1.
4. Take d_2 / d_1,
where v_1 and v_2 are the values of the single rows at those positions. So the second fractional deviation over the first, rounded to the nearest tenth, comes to 1.6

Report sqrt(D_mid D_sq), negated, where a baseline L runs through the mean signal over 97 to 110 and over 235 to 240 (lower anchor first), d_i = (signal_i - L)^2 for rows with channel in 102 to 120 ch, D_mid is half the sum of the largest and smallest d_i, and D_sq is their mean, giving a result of -20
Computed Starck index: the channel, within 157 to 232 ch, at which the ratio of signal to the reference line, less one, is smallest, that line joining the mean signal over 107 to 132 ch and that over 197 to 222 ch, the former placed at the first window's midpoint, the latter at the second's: 158.5 ch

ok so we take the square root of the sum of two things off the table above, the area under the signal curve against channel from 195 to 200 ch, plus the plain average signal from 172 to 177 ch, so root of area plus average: 30.55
